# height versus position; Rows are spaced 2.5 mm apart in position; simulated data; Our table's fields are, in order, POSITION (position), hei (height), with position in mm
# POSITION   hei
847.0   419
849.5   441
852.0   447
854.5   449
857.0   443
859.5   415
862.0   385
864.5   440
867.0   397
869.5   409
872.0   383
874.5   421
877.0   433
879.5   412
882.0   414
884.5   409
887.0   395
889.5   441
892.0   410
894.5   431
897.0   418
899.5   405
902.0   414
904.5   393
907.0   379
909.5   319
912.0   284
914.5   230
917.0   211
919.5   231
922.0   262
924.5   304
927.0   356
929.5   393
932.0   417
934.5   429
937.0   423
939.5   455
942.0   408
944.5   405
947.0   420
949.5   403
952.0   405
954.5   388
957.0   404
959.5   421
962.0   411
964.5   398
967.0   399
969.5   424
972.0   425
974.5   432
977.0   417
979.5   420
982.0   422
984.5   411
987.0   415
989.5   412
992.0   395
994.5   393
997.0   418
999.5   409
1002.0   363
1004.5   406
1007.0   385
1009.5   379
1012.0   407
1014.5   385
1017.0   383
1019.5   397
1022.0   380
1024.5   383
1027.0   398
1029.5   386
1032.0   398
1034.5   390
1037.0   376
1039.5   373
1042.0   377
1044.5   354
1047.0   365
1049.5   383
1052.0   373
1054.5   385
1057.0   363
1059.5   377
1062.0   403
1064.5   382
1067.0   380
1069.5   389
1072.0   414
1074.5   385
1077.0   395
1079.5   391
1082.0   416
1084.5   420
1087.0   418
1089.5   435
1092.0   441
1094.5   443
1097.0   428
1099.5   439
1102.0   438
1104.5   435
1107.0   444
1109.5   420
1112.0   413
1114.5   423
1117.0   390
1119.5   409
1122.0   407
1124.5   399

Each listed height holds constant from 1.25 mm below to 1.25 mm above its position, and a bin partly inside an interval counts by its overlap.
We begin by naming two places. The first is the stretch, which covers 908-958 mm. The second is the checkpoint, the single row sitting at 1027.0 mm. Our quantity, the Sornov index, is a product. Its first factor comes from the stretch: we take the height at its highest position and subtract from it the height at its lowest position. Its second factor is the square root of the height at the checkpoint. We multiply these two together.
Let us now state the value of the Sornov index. 1696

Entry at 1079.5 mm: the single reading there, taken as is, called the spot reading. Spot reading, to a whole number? 391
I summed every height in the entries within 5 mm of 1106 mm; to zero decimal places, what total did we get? 1737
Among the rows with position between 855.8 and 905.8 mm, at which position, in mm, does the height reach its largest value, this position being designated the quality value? 857.0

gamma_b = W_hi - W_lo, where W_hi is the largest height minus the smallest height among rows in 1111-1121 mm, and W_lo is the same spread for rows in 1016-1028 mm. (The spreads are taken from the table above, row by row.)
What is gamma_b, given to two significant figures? 15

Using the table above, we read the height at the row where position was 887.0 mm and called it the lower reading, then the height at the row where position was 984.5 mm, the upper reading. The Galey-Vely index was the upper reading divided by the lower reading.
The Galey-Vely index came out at 1.04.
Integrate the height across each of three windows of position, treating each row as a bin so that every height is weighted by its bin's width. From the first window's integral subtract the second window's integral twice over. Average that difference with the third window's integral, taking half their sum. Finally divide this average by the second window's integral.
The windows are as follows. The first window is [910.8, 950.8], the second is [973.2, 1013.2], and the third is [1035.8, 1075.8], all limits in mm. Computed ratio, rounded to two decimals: -0.10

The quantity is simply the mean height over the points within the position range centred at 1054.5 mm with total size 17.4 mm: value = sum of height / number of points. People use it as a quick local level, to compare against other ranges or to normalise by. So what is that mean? 378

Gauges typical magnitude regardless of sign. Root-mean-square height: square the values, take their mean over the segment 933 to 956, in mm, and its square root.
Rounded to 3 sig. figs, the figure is 416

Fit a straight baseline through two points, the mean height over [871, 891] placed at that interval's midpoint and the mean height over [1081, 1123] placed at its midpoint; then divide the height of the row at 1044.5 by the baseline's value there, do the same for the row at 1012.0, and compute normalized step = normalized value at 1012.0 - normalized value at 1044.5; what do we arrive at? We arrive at 0.13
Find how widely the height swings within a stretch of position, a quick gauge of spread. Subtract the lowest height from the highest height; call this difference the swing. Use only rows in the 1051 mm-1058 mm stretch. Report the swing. 22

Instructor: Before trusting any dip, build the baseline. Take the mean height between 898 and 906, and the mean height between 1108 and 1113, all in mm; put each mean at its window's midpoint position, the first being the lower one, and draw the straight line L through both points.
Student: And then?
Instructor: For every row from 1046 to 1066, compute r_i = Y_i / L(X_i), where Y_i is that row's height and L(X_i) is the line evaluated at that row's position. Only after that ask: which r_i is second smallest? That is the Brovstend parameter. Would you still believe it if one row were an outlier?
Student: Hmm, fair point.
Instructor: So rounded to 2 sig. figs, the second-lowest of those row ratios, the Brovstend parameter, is 0.88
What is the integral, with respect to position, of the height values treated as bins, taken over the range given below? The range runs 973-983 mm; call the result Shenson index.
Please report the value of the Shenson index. 4228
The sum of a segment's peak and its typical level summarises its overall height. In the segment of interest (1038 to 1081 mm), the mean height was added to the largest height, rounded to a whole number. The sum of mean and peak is 796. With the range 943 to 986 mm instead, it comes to 844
